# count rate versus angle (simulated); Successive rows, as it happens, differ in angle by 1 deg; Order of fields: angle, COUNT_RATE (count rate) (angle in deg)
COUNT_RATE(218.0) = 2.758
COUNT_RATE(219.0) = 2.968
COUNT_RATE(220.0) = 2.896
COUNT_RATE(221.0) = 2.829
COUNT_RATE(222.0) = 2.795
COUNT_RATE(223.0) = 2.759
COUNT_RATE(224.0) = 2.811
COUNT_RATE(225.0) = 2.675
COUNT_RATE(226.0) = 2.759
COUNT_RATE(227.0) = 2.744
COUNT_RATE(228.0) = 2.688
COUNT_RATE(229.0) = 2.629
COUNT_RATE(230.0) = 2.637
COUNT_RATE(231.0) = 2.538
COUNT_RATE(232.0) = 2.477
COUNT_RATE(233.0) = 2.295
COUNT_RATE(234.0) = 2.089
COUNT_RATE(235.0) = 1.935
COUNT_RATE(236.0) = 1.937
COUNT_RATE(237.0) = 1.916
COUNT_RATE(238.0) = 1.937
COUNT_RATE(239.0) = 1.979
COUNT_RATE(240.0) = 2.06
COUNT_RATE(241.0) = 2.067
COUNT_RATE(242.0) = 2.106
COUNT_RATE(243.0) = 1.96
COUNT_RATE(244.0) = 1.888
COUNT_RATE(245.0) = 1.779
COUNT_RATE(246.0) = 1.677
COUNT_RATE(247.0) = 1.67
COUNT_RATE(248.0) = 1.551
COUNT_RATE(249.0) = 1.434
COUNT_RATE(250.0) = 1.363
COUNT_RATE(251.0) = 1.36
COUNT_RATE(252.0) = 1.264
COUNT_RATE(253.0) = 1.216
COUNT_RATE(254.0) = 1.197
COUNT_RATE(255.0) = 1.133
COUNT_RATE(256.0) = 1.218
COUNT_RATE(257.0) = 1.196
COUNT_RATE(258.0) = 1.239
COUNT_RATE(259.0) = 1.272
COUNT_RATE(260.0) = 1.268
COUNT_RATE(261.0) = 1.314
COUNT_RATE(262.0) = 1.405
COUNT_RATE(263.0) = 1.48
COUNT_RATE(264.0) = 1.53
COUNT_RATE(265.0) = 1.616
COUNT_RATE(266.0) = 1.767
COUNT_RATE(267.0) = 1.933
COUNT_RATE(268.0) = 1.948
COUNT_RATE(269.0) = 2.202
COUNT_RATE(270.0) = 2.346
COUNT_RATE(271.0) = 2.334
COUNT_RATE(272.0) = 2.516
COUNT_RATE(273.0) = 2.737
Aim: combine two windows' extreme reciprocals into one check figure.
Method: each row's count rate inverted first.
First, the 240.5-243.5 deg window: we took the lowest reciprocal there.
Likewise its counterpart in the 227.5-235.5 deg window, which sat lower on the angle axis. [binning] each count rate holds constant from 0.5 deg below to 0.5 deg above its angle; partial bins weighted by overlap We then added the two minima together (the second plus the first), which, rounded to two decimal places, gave 0.85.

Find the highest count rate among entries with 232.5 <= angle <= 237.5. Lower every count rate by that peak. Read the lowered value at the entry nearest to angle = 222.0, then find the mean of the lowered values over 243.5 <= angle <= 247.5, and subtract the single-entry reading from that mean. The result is -1.0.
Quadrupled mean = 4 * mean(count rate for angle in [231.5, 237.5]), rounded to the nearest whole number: 8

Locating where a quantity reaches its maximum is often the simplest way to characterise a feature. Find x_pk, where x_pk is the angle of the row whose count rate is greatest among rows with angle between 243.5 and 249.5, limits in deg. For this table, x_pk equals 244.0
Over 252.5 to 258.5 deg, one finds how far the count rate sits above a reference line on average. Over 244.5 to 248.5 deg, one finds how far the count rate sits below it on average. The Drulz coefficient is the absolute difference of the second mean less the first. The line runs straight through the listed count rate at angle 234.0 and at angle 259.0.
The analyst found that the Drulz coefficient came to 0.20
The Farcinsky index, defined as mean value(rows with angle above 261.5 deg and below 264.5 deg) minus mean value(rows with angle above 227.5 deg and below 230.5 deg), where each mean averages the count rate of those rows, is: -1.2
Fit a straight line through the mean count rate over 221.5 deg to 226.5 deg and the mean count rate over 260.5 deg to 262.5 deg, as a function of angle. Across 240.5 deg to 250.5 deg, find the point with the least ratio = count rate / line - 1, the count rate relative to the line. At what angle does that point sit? 250.0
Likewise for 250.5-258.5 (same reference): 255.0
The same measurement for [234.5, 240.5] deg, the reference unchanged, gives 235.0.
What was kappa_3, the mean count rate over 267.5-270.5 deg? 2.2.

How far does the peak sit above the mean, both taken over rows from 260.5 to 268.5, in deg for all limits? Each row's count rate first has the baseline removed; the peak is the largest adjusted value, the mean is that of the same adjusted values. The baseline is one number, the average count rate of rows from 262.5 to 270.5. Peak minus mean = 0.32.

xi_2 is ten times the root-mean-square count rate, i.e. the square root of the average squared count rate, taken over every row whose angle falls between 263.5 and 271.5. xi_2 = 20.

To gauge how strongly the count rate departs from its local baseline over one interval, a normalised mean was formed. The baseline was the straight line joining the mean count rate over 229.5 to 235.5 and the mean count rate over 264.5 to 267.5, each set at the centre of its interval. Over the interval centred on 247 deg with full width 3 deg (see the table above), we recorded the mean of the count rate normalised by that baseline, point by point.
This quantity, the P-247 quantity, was 0.78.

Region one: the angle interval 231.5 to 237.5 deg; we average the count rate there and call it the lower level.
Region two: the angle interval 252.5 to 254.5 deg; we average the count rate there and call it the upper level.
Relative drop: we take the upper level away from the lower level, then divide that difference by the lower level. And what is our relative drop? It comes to 0.43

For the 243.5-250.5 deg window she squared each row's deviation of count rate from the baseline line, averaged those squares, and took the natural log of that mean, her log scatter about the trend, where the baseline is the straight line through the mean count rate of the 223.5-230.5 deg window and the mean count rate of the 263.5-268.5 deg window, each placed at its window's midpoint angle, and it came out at -1.0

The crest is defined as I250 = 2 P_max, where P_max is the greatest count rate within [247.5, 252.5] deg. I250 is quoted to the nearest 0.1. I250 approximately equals 3.1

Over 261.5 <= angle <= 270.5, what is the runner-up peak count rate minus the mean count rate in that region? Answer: 0.40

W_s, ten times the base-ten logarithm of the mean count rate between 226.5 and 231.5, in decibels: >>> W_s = 4.2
